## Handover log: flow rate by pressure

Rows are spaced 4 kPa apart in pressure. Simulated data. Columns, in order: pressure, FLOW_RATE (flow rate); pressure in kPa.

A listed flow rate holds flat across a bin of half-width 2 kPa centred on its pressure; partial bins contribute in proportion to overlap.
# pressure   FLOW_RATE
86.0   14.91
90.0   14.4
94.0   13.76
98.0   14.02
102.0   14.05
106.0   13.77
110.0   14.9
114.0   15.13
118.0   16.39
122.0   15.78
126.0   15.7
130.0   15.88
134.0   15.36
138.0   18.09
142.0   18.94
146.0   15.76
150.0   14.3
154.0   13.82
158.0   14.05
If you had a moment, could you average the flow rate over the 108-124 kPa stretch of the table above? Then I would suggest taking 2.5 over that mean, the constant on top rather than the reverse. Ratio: 0.161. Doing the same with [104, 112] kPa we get 0.174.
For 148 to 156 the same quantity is 0.178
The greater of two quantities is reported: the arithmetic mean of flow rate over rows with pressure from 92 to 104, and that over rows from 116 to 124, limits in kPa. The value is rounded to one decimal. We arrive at 16.1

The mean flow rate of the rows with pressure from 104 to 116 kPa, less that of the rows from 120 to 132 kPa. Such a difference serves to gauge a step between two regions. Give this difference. -1.2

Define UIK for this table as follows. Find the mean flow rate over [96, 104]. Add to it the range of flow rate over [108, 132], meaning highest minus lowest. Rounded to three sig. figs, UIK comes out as 15.5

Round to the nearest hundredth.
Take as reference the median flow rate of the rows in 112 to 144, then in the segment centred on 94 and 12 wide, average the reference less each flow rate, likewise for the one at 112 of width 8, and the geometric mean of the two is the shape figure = 1.20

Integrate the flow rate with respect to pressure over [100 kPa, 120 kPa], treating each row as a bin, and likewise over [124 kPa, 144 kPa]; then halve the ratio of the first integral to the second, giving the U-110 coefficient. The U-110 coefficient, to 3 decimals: 0.442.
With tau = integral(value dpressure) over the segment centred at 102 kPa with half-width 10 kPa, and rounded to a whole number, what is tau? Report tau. 282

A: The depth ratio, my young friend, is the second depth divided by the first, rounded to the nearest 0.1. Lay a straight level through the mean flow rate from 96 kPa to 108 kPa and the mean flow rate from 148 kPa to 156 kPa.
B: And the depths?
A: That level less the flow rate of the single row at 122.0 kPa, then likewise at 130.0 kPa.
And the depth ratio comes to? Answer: 1.0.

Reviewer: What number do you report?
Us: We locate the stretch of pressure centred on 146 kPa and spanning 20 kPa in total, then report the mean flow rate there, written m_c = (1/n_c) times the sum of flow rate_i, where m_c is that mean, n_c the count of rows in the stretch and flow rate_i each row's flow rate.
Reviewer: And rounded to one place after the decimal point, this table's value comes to 16.2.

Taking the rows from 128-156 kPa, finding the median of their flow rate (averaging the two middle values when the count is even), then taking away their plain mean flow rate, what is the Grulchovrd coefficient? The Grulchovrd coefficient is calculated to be -0.26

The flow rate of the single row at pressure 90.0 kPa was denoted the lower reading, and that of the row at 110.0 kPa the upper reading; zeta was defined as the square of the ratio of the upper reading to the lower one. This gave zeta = 1.07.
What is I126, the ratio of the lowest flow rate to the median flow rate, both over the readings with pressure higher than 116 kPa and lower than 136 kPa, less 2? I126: -1.03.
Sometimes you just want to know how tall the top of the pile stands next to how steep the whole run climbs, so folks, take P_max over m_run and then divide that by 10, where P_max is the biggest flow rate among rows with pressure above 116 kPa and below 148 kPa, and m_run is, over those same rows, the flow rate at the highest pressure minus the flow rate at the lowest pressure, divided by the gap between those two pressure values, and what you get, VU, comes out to -84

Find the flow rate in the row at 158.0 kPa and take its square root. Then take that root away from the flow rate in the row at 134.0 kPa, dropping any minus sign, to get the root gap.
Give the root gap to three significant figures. 11.6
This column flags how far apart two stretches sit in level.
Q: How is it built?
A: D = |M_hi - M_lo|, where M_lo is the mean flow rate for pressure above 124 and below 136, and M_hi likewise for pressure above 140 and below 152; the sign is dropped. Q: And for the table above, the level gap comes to 0.69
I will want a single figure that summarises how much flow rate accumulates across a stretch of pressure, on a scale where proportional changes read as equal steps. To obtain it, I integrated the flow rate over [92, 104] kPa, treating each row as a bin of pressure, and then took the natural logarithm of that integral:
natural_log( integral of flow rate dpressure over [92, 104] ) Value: 5.12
